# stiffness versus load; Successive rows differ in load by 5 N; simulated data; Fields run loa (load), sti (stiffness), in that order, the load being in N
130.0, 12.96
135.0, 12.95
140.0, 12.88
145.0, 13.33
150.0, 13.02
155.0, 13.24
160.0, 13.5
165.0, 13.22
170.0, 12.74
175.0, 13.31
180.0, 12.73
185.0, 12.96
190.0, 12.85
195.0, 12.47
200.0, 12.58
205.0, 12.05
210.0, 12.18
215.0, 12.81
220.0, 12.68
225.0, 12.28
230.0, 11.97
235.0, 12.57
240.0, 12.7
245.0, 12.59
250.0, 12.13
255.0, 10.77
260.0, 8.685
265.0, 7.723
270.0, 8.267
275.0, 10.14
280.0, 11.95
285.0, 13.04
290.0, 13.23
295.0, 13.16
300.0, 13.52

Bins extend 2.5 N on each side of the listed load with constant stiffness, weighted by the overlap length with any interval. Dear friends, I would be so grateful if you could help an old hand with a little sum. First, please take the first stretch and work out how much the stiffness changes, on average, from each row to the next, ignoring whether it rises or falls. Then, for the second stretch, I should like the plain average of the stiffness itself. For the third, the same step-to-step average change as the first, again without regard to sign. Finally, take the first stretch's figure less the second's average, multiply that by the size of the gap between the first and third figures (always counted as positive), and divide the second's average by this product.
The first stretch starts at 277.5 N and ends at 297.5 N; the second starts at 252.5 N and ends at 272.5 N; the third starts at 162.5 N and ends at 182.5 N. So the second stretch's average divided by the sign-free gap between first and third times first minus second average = -11.3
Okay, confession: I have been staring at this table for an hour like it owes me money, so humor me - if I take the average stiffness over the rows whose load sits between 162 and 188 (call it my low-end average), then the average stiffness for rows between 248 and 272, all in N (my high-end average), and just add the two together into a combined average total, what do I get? 22.5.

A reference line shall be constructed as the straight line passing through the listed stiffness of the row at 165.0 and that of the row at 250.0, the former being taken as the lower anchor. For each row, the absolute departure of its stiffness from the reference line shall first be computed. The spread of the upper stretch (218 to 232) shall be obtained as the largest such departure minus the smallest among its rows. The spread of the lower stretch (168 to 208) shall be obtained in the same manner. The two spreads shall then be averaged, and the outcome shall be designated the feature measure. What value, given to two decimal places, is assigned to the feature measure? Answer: 0.45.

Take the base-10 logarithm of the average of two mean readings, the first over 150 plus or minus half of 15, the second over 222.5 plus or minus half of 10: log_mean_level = 1.11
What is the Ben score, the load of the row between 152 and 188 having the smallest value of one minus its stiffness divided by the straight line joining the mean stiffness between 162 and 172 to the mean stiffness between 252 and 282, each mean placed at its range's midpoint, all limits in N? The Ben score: 185.0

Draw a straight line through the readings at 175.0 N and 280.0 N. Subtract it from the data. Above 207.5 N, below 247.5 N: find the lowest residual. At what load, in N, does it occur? 210.0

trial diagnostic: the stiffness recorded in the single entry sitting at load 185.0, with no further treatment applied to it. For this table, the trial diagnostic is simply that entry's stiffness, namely 12.96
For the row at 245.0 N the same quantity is 12.59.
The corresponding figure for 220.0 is 12.68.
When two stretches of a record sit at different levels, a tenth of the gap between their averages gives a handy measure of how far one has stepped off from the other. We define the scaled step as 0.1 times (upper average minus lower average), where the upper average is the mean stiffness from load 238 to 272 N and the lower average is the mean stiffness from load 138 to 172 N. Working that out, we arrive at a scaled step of -0.27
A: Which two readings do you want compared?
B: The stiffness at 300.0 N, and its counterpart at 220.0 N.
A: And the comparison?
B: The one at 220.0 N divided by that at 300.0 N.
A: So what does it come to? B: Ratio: 0.94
